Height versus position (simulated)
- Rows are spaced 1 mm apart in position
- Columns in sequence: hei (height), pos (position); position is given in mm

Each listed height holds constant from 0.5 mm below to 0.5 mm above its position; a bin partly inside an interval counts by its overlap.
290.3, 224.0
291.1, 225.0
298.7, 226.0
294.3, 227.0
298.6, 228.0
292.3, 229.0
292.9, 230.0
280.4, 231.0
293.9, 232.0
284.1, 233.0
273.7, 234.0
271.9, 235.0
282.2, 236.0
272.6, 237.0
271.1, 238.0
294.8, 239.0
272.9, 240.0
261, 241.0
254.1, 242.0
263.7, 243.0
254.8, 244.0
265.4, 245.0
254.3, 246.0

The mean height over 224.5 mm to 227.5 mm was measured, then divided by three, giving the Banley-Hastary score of 98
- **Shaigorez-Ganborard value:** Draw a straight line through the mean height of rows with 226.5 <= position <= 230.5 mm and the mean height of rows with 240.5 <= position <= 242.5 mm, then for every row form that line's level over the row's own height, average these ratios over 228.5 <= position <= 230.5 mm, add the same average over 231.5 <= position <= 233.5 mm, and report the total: 1.98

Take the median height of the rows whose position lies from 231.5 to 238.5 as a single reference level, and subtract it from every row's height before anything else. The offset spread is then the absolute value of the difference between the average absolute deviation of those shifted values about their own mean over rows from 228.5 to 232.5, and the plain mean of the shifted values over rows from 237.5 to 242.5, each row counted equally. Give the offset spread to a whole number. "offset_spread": 8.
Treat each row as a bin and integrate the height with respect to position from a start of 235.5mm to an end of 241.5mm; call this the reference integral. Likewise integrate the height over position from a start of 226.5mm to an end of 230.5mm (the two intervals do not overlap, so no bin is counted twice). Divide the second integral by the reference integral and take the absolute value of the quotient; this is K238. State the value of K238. 0.71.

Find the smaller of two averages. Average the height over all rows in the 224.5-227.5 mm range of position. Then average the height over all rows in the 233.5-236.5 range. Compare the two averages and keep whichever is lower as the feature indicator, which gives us 276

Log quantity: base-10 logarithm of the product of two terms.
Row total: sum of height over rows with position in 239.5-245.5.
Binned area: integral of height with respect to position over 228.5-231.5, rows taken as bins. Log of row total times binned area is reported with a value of 6.1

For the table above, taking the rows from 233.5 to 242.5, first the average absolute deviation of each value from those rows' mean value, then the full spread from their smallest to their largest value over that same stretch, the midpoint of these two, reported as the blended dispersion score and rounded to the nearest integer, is 24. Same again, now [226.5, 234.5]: 16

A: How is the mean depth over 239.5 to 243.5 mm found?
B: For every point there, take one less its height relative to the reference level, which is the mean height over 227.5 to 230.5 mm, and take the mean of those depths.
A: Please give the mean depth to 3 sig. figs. 0.108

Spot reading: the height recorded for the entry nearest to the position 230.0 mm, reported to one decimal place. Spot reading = 292.9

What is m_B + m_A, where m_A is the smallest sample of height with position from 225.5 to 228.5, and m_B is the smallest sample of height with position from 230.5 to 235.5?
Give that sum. 566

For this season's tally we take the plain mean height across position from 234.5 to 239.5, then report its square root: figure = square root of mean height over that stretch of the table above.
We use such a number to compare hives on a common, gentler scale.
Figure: 16.69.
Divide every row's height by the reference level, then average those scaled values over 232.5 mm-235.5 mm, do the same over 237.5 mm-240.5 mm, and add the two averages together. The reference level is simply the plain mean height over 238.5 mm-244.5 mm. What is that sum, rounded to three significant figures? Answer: 2.08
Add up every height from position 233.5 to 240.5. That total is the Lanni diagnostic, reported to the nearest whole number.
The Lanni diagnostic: 1939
